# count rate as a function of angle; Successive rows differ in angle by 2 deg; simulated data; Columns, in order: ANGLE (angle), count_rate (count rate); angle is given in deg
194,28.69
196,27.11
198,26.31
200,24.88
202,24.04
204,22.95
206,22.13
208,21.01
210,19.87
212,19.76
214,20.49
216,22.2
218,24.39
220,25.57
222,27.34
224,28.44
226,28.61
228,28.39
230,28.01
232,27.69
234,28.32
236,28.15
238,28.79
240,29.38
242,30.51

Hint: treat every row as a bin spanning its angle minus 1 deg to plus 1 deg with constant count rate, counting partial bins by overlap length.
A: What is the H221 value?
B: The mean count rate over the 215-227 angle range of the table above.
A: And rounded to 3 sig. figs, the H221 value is 26.1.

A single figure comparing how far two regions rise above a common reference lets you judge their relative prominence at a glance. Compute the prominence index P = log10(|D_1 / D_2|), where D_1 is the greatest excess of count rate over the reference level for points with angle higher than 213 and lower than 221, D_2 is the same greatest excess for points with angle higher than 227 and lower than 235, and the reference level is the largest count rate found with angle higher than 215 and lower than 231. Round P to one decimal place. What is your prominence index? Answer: 1.1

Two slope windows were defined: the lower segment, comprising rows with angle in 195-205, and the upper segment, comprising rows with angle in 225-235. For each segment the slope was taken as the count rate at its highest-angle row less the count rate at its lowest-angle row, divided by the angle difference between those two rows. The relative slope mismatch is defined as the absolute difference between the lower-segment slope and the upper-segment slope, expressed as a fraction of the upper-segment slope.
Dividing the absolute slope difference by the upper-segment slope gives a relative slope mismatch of -13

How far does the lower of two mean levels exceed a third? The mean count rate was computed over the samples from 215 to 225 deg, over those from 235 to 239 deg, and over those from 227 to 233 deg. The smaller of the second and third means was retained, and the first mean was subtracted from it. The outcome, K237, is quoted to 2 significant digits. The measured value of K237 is 2.4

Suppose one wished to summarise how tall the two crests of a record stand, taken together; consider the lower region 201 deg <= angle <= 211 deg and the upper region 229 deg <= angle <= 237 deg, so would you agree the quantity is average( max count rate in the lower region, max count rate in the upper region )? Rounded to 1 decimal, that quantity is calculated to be 26.2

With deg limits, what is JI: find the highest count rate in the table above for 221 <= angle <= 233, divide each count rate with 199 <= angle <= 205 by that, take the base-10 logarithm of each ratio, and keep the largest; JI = -0.061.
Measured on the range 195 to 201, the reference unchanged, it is -0.023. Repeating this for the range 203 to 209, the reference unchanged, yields -0.096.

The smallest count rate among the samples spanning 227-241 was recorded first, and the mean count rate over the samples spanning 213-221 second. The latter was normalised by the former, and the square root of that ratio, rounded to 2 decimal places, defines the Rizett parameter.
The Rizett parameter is 0.91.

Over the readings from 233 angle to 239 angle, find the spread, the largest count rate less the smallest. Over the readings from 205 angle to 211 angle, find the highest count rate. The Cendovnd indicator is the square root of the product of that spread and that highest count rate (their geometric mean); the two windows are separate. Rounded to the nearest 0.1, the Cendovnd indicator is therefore 3.8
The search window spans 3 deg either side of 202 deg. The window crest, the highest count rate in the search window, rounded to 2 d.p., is 24.88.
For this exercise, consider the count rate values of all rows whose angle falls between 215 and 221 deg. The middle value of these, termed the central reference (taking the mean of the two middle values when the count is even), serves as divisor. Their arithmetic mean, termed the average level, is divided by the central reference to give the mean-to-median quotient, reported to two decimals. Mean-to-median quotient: 0.99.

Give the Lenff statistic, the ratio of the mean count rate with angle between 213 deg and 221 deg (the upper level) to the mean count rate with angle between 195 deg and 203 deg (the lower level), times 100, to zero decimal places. 91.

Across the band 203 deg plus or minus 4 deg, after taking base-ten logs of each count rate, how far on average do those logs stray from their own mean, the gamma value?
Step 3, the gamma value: 0.018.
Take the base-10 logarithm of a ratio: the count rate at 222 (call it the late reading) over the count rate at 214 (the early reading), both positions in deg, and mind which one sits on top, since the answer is 0.13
